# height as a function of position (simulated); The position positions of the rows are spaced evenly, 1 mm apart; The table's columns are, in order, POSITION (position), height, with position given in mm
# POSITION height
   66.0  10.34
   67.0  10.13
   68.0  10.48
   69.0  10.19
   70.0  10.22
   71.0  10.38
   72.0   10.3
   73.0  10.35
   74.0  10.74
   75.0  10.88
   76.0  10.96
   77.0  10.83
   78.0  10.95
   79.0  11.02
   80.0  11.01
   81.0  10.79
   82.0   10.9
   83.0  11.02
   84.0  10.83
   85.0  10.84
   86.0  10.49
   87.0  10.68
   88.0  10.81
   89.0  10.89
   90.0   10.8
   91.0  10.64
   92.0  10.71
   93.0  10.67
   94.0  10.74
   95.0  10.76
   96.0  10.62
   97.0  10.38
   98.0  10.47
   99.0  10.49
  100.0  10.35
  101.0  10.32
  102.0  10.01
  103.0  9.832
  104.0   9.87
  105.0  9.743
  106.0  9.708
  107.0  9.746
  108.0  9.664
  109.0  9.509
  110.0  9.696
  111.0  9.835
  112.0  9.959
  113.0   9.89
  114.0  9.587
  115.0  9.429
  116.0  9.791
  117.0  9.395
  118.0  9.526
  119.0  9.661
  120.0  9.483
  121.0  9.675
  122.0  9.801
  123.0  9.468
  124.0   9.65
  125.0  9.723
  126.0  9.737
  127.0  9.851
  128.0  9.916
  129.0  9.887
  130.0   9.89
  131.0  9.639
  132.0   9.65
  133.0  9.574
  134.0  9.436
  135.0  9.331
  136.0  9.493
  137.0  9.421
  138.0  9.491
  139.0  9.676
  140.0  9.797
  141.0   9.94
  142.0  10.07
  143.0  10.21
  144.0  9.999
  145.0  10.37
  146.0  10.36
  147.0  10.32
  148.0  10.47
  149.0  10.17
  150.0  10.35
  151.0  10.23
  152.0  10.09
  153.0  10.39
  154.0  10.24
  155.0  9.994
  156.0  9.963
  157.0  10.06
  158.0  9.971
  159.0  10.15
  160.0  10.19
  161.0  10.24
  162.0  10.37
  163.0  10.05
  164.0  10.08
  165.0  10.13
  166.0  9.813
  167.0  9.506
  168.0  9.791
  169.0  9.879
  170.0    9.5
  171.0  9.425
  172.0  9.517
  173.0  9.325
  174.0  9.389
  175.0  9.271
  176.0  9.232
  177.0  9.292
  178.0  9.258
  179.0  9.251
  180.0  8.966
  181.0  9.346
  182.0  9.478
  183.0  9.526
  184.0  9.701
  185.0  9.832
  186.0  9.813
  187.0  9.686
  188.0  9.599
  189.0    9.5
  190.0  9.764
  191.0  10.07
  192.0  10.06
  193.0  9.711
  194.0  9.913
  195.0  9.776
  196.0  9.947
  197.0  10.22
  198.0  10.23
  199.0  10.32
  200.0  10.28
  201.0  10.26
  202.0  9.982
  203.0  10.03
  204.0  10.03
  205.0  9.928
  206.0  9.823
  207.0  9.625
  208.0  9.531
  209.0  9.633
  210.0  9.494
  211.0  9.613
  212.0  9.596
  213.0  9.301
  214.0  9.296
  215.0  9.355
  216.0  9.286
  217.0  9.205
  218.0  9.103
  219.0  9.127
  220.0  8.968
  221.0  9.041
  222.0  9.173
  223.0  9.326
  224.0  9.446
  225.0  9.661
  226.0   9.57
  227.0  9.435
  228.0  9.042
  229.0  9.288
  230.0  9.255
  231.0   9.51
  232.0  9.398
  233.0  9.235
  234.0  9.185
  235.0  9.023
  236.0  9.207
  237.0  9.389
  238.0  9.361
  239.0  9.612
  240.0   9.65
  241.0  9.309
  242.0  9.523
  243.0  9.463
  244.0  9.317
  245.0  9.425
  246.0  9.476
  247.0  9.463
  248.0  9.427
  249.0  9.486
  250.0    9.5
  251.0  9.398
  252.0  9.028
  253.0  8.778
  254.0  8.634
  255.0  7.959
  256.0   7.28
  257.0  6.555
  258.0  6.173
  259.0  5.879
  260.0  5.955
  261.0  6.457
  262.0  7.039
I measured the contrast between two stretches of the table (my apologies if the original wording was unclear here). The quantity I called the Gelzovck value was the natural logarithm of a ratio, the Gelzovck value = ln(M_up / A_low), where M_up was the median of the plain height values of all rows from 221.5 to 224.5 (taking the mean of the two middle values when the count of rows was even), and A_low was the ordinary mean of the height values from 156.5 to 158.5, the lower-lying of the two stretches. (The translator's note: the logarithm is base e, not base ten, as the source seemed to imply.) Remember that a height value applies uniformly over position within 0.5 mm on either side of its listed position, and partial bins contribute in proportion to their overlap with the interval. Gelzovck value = -0.07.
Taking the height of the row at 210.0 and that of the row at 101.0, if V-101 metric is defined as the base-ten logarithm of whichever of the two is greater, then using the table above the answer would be 1.014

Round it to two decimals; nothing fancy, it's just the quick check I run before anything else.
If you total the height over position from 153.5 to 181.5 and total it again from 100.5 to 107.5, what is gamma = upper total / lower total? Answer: 3.93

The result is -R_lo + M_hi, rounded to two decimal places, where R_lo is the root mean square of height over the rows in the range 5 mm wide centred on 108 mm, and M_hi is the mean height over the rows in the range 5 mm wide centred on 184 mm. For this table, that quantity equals 0.01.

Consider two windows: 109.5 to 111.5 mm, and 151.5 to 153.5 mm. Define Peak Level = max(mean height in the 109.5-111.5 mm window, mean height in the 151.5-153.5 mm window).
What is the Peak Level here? 10.2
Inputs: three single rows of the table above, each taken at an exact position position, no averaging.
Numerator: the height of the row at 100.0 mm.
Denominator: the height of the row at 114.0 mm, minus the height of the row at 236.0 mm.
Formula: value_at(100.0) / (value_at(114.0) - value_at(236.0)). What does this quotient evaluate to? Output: 27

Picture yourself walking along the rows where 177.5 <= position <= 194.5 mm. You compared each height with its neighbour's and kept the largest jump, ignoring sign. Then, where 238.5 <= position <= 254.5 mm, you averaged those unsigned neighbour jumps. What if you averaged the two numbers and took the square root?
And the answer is 0.50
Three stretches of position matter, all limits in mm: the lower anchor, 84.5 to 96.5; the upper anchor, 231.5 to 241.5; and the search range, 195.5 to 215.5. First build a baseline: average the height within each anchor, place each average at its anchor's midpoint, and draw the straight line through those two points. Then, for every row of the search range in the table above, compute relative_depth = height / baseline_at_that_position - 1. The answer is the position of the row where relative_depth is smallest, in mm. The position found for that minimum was 213.0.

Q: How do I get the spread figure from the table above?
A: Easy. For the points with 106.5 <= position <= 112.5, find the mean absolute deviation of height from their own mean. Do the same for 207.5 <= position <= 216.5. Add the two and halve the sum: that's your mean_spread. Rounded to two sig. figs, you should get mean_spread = 0.12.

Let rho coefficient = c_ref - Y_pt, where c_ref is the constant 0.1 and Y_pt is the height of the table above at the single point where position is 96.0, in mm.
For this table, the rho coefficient -10.5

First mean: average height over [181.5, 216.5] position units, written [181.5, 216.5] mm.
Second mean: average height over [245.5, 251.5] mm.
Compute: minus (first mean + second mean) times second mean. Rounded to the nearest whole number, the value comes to -182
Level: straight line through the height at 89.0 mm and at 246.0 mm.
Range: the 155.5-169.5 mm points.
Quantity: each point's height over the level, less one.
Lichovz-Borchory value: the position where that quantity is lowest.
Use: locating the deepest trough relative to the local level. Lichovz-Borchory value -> 167.0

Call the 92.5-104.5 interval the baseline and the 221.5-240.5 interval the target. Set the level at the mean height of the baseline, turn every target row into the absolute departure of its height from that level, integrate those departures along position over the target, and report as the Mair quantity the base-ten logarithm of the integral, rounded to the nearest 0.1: 1.3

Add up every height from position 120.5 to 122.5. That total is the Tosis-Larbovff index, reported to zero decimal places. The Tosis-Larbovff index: 19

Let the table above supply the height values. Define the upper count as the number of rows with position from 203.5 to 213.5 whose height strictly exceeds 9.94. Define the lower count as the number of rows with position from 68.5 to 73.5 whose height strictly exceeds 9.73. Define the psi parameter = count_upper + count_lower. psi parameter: 6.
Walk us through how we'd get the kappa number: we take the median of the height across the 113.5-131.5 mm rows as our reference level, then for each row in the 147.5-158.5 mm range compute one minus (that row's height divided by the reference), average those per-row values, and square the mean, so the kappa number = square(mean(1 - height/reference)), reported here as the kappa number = 0.0028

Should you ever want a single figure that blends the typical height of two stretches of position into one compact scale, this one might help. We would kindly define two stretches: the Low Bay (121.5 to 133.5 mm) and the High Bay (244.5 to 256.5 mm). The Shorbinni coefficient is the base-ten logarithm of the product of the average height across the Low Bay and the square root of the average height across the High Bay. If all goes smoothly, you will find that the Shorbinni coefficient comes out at 1.47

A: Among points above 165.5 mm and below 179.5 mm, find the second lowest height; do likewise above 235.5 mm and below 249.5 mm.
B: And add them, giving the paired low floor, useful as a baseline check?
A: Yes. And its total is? 18.6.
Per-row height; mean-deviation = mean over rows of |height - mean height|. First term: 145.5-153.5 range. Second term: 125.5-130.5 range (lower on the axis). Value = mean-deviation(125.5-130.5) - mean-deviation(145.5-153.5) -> -0.051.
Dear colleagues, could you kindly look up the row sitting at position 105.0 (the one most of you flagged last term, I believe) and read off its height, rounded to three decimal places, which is 9.743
